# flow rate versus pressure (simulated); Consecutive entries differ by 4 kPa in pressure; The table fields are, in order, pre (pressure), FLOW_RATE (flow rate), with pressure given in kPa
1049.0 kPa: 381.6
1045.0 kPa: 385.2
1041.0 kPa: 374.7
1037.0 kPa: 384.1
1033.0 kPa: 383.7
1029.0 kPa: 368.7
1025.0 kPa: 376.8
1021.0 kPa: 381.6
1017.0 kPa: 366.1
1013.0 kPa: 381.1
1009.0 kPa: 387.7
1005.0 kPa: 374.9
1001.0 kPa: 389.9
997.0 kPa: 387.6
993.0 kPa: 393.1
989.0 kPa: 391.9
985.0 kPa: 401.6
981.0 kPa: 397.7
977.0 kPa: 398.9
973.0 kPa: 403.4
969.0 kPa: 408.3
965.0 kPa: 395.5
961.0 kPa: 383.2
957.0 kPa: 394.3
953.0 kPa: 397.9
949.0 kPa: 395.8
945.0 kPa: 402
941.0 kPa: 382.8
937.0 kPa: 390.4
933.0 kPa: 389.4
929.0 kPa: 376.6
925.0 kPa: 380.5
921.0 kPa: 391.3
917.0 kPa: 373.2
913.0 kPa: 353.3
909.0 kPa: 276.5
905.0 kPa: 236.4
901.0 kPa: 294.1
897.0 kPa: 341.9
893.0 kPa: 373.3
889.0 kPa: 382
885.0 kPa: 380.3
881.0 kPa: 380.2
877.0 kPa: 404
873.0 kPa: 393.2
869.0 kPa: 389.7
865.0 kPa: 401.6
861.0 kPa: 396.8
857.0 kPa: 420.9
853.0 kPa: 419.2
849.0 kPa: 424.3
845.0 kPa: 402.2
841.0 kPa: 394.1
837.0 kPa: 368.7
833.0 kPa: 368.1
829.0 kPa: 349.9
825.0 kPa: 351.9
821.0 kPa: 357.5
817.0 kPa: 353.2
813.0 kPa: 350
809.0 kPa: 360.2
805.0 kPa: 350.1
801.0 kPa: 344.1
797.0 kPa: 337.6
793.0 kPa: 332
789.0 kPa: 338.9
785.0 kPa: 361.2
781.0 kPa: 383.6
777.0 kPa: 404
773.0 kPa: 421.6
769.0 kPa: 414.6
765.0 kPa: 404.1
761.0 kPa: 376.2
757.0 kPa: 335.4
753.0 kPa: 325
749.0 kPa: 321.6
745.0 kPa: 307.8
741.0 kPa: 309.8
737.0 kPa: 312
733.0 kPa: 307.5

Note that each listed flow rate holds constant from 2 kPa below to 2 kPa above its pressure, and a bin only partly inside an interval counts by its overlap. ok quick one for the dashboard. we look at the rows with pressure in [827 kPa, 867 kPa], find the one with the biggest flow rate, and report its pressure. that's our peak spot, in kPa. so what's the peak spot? 849.0 kPa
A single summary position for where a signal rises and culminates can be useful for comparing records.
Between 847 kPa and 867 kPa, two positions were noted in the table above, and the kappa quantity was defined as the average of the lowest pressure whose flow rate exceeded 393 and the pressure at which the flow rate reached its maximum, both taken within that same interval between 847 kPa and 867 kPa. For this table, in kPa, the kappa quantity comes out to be 849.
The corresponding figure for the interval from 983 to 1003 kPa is 985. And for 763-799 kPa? 769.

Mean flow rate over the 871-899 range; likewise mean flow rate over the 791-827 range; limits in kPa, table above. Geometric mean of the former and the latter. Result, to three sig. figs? 364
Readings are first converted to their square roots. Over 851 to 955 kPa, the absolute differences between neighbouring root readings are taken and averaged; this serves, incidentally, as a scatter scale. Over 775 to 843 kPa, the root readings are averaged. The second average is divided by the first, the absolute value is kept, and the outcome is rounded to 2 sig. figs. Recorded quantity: 39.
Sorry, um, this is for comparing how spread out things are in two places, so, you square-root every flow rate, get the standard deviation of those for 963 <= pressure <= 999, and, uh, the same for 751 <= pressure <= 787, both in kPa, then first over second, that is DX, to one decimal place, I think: 0.2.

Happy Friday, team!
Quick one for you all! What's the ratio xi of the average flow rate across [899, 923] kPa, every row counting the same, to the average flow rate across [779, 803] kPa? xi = 0.92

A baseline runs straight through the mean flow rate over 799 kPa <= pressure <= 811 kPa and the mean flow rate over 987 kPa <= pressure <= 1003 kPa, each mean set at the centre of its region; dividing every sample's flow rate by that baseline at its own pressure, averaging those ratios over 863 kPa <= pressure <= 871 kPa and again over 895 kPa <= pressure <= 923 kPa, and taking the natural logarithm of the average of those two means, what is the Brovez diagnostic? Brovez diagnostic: -0.02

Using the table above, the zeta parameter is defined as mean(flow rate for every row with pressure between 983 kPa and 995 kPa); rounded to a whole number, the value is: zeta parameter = 396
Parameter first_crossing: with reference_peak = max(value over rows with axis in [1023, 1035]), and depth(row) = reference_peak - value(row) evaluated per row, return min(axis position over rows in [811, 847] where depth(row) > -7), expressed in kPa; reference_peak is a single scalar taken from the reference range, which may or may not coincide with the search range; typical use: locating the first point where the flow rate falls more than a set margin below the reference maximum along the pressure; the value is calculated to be 813.0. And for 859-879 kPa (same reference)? 869.0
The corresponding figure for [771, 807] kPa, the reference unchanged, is 781.0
